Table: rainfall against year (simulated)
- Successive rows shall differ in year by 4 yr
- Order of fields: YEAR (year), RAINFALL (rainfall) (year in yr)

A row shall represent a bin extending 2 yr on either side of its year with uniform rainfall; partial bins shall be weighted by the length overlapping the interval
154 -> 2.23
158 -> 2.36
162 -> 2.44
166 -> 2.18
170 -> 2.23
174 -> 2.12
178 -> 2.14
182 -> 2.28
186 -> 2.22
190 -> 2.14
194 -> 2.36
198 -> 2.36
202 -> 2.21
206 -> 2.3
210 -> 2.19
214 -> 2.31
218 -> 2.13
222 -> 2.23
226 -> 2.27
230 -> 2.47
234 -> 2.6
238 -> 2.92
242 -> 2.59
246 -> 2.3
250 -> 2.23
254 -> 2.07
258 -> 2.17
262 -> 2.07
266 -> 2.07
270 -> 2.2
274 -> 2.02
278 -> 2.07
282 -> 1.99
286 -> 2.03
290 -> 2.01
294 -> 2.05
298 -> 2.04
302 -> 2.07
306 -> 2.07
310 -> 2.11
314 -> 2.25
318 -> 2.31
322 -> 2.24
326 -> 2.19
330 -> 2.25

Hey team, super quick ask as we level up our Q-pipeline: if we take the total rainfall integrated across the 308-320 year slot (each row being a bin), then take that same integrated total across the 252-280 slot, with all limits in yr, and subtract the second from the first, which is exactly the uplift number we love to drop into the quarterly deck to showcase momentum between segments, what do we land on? -32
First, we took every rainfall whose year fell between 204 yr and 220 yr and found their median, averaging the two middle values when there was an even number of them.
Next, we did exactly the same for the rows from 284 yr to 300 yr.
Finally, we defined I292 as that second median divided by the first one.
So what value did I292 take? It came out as 0.906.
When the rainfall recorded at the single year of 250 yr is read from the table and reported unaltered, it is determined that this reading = 2.23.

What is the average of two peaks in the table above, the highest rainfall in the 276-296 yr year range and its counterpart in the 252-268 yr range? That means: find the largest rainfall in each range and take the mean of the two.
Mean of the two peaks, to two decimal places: 2.12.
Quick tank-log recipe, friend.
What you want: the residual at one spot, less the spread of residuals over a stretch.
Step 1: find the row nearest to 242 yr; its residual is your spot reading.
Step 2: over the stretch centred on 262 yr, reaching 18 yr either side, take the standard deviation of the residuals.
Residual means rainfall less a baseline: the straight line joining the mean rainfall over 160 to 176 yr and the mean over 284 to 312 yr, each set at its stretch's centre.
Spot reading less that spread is 0.37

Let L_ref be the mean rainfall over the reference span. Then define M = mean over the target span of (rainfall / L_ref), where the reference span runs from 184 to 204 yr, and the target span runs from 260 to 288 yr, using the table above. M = 0.91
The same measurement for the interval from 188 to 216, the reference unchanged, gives 1.00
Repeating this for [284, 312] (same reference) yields 0.91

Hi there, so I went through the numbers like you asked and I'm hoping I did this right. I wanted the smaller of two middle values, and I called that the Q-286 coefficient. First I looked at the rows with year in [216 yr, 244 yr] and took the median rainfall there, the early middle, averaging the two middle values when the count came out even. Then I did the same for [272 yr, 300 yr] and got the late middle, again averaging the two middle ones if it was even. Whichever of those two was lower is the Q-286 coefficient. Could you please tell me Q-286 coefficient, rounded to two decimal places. 2.03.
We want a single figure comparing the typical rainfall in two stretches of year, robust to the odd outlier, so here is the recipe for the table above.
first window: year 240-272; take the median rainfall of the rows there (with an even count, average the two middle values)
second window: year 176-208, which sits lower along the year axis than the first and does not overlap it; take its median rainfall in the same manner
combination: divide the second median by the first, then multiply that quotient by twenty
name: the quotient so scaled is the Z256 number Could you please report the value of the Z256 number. 20.6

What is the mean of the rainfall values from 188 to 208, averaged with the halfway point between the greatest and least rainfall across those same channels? 2.26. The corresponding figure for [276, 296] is 2.03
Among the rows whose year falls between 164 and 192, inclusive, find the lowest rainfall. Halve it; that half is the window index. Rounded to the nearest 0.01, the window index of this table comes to 1.06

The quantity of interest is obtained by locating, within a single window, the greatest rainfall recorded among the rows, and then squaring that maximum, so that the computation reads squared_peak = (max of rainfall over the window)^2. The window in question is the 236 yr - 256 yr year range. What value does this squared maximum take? 8.5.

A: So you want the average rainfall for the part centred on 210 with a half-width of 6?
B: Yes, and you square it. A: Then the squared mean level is 5.1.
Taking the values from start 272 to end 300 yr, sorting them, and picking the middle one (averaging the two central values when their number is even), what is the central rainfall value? 2.03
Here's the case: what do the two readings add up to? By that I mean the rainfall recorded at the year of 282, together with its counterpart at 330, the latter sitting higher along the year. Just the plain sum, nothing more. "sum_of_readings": 4.24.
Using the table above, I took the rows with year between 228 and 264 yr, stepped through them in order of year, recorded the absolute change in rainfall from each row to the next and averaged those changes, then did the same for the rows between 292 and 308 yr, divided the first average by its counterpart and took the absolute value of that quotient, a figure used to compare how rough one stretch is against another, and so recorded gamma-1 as 14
